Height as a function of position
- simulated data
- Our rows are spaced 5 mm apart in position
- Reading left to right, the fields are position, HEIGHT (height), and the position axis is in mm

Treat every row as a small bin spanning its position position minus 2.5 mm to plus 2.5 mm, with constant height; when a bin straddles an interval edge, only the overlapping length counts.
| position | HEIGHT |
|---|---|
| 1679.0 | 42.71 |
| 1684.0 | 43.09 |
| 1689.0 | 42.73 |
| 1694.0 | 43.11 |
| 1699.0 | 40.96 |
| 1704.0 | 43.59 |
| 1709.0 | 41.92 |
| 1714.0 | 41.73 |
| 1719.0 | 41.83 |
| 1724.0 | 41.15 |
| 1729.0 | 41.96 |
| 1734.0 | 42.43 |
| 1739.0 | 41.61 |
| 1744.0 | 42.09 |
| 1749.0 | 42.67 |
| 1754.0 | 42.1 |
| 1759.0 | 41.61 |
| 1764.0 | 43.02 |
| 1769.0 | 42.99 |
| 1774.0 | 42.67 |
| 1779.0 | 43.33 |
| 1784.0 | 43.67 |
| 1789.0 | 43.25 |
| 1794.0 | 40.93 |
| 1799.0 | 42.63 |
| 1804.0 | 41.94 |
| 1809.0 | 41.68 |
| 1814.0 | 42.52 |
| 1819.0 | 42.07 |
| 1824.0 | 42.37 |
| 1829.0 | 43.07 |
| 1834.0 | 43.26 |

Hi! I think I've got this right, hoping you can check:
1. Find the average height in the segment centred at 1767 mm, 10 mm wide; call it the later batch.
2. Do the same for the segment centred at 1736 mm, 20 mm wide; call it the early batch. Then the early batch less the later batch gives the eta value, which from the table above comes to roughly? -1.0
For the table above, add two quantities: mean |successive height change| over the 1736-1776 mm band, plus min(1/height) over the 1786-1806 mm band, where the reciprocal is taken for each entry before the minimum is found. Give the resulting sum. 0.58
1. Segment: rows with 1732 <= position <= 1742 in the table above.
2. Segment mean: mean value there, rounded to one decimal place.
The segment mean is 42.0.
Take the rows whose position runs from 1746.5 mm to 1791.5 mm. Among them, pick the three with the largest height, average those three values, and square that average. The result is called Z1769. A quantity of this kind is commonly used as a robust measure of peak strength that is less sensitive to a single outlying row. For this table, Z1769 1885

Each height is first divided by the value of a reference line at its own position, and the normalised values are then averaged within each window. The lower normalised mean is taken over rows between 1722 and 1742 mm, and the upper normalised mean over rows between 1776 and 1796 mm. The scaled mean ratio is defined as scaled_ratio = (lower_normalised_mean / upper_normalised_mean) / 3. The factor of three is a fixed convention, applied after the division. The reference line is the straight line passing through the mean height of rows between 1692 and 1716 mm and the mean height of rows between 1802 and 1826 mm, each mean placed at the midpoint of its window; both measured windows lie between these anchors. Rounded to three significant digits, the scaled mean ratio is 0.325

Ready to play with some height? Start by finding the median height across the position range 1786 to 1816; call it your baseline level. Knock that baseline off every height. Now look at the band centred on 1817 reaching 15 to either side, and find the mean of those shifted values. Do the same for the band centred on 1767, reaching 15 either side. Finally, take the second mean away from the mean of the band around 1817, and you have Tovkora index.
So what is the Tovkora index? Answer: -0.35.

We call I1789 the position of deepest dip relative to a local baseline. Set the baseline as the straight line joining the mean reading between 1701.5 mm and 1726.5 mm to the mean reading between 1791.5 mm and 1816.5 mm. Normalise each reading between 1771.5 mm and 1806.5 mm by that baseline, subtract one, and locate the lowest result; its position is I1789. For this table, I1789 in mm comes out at 1794.0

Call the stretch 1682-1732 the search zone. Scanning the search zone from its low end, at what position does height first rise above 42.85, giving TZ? 1684.0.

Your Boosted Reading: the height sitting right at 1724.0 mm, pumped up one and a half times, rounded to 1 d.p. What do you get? 61.7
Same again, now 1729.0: 62.9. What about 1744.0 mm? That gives 63.1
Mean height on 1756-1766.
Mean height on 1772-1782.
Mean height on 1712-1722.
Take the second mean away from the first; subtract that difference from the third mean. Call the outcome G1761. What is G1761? 42.5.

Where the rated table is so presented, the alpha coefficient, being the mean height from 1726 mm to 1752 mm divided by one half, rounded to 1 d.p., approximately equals 84.3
